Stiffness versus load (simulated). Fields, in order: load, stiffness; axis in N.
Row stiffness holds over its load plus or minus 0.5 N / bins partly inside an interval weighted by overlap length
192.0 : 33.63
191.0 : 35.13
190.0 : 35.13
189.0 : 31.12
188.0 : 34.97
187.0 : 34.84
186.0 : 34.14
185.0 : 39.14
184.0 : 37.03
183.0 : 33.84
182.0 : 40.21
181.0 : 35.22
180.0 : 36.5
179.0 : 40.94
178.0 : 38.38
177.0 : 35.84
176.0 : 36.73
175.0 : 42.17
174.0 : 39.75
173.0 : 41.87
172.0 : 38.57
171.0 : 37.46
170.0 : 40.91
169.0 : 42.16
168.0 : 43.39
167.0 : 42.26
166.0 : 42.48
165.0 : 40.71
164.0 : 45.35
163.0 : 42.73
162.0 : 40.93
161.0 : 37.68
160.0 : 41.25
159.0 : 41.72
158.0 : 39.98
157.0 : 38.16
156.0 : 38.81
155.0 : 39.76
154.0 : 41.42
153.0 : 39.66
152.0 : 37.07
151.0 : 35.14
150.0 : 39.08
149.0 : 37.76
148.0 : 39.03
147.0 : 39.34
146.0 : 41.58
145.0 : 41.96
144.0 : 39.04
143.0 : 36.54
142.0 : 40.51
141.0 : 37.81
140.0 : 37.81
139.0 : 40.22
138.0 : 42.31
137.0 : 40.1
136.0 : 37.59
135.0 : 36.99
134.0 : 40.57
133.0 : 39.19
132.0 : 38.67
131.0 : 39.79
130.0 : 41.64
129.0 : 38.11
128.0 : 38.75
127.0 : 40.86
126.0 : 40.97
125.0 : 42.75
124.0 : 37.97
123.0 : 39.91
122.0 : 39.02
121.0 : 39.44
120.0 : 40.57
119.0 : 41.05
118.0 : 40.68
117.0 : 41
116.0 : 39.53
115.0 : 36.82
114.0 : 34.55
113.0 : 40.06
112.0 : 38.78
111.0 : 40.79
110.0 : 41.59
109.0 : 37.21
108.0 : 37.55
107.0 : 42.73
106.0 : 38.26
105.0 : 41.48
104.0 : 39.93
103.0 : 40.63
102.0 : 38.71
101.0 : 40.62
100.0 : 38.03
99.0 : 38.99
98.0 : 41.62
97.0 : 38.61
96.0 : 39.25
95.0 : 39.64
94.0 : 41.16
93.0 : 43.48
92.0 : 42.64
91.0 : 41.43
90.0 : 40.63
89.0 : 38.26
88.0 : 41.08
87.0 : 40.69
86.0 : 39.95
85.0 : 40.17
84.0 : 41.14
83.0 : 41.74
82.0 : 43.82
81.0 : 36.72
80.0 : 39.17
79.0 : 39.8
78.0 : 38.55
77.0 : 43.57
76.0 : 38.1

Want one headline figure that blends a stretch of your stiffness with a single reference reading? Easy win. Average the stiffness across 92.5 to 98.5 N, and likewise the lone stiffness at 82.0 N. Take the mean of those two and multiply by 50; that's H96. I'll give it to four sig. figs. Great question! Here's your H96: 2111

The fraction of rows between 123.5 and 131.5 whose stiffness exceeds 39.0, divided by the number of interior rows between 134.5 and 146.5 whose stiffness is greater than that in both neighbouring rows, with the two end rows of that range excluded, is 0.21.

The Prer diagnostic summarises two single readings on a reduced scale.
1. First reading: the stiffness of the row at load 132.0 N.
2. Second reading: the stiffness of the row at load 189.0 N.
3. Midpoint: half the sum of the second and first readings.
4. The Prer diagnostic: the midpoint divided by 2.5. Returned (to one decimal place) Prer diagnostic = 14.0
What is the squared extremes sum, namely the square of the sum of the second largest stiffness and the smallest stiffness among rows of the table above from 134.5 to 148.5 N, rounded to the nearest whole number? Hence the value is 6162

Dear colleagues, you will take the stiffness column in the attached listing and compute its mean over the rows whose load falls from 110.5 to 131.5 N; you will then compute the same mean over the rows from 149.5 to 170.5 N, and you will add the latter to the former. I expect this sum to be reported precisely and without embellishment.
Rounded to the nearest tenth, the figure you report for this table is 80.2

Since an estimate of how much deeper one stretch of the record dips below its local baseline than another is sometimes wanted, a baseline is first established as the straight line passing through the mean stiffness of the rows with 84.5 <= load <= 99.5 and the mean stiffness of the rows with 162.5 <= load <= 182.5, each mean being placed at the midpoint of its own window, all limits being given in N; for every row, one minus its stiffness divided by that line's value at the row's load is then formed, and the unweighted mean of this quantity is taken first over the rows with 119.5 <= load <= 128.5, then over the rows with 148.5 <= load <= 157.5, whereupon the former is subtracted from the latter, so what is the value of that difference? 0.034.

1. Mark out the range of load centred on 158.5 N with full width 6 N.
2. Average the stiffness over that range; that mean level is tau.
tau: 39.6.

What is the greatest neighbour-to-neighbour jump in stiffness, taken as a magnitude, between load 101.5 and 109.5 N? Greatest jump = 5.2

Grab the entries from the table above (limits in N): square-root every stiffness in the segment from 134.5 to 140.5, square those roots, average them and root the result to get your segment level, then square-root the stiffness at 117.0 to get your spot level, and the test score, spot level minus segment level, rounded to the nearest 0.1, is 0.1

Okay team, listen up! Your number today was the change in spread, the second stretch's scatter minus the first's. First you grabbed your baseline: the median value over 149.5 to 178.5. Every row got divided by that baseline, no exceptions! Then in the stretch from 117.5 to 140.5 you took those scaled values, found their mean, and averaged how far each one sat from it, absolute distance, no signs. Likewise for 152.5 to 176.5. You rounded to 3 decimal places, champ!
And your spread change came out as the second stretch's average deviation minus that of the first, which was 0.011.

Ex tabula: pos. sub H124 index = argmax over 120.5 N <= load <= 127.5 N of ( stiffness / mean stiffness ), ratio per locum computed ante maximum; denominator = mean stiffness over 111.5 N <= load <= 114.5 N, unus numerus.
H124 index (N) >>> 125.0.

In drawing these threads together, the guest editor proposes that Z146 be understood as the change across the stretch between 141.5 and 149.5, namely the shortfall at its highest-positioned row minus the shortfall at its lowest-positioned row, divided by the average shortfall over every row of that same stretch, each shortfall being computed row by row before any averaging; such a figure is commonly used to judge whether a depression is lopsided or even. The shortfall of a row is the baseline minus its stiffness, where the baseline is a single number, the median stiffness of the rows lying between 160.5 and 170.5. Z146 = 1.00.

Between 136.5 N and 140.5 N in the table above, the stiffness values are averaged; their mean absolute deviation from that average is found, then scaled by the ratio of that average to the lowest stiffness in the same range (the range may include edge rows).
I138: 1.23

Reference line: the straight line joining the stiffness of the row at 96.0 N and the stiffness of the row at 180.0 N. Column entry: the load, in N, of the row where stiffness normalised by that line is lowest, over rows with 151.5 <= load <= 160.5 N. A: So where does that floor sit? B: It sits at 152.0 N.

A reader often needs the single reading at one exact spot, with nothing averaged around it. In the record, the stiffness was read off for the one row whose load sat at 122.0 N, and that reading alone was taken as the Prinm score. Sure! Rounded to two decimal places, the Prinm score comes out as 39.02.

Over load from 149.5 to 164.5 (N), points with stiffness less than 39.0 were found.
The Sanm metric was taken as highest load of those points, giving 161.0 N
